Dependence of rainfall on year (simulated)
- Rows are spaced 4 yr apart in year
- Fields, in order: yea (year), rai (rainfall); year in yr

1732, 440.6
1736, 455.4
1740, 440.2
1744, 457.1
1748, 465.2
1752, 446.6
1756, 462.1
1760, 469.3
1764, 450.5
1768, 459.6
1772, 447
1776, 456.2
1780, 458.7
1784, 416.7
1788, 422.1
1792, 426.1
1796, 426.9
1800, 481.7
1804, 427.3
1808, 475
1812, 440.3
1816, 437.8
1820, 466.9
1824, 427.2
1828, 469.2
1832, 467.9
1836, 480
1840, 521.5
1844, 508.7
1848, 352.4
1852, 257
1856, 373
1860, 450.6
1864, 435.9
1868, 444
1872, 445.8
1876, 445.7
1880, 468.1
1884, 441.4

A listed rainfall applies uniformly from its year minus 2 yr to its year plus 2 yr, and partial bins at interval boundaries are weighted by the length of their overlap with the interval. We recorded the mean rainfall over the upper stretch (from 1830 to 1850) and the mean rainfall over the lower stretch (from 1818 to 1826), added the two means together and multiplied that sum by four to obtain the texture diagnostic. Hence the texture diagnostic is 3653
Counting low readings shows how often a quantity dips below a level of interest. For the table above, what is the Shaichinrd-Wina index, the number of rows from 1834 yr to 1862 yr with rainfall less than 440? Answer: 3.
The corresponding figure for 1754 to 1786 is 1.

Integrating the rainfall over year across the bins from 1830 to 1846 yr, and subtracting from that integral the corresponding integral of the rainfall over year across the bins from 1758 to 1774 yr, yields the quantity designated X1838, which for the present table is 607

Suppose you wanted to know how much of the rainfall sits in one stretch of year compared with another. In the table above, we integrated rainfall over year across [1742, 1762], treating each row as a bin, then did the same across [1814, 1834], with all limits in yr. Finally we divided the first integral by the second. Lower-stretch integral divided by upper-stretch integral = 1.01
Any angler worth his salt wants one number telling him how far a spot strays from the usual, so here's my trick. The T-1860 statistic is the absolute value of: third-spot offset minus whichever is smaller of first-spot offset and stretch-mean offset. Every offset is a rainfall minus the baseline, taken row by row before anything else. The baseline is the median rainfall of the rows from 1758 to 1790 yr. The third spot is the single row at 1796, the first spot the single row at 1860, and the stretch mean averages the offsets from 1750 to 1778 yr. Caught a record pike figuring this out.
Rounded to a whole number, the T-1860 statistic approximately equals 24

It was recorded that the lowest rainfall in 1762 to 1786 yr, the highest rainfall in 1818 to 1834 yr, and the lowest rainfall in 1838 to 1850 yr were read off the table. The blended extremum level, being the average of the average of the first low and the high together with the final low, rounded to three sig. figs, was 398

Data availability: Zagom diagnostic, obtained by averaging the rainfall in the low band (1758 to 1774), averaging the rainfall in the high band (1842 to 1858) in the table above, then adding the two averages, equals 829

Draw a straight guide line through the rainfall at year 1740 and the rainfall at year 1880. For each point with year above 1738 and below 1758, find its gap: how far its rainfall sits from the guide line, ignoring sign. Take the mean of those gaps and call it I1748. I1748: 12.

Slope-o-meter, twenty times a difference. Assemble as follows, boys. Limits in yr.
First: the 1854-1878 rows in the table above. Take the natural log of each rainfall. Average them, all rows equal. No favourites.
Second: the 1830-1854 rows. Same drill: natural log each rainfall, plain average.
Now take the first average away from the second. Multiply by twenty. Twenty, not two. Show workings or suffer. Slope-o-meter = -0.6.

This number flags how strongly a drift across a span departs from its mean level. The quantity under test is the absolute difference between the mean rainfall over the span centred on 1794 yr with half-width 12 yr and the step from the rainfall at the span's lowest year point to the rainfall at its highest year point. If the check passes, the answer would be 423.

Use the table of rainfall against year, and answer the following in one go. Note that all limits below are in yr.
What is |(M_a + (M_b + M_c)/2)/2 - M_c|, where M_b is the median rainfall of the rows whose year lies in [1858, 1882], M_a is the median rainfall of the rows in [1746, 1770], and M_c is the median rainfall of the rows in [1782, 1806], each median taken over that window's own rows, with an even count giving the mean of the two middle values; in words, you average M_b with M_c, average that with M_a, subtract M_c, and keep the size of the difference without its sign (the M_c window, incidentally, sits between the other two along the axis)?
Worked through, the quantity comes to 22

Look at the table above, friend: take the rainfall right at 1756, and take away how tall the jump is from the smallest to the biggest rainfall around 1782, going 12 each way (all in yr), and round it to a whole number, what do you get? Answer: 420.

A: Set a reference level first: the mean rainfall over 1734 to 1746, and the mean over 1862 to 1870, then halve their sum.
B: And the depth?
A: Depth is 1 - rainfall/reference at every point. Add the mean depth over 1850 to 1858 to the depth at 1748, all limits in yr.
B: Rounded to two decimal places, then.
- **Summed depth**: 0.25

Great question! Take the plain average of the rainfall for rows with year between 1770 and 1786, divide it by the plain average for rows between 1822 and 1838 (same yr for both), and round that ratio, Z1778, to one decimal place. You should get 1.0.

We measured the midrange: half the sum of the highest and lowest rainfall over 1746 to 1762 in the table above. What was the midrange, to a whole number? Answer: 458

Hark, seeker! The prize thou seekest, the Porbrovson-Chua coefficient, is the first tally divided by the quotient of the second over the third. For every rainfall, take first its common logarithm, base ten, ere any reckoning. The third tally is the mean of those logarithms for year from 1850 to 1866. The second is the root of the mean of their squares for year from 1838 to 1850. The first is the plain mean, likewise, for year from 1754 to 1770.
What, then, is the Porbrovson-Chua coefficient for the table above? 2.57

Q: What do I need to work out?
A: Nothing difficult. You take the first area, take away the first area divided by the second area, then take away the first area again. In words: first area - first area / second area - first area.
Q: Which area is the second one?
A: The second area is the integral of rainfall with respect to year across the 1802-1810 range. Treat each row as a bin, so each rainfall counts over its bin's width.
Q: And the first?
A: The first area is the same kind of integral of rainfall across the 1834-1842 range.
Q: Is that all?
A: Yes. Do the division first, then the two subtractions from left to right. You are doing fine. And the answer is -1.11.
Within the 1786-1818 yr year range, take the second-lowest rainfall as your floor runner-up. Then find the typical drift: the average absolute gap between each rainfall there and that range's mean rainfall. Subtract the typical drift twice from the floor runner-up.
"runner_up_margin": 390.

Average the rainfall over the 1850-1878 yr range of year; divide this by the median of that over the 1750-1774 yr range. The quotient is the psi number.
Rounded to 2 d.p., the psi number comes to 0.90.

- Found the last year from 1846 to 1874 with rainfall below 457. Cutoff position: 1872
